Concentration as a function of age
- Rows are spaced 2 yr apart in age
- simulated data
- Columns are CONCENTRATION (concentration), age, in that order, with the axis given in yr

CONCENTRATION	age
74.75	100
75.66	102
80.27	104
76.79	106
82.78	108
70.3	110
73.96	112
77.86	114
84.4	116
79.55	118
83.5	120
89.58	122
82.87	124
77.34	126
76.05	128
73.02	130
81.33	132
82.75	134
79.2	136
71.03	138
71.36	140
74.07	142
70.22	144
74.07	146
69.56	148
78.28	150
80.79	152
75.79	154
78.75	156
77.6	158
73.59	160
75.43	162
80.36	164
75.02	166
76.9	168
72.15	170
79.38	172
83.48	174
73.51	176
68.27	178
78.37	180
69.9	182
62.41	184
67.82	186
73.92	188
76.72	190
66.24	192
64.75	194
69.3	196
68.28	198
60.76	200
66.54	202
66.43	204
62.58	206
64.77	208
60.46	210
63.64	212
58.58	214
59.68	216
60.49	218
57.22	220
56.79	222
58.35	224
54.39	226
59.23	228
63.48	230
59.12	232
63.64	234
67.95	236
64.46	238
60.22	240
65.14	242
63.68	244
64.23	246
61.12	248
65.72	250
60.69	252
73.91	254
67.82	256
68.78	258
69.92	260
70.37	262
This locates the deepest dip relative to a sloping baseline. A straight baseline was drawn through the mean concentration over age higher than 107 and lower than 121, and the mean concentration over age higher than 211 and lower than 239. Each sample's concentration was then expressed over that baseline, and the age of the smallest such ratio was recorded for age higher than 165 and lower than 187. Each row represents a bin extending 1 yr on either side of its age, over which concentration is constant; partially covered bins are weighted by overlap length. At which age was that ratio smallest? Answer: 184 yr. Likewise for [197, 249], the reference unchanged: 226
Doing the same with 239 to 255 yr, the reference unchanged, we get 240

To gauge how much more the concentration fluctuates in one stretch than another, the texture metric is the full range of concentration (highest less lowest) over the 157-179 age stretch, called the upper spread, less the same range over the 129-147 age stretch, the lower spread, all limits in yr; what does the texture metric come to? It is 2.7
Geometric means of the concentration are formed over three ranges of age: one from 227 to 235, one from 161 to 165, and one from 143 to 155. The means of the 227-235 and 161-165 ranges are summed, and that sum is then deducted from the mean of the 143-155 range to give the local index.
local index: -65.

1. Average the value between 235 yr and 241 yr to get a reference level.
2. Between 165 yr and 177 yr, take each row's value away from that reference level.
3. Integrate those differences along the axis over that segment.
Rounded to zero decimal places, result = -150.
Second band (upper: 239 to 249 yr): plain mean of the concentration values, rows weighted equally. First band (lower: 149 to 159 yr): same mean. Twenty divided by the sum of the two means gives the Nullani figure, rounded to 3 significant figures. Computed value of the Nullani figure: 0.142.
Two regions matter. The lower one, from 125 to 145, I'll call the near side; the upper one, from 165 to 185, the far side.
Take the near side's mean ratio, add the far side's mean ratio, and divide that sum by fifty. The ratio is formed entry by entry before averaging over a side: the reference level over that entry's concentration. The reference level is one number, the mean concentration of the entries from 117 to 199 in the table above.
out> 0.040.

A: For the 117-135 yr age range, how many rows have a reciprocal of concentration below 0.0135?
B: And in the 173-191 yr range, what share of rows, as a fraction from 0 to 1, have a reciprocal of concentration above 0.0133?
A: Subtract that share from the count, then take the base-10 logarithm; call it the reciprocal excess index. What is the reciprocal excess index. 0.87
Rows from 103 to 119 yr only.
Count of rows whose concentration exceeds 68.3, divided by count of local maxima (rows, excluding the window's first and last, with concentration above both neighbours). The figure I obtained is 4.0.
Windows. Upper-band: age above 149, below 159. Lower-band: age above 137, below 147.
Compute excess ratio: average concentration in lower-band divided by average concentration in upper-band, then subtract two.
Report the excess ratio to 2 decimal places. -1.08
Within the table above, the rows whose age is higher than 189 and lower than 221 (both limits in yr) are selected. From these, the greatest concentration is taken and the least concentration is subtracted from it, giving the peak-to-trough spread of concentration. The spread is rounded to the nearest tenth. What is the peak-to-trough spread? 19.5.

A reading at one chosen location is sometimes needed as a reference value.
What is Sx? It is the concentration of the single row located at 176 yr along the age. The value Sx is 73.51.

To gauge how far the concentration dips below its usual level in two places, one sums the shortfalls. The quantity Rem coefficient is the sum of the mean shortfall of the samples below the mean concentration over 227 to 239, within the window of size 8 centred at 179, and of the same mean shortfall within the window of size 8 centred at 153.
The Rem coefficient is -25.0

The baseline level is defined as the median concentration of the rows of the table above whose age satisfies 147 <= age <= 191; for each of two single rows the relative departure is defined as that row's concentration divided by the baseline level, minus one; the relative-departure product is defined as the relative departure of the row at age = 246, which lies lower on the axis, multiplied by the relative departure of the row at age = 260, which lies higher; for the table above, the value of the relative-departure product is 0.011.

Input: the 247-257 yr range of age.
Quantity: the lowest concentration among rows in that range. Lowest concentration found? 60.69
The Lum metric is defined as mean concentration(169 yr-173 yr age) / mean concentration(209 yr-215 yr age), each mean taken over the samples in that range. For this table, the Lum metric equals 1.24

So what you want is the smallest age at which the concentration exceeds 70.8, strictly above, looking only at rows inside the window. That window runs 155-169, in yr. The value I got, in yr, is 156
